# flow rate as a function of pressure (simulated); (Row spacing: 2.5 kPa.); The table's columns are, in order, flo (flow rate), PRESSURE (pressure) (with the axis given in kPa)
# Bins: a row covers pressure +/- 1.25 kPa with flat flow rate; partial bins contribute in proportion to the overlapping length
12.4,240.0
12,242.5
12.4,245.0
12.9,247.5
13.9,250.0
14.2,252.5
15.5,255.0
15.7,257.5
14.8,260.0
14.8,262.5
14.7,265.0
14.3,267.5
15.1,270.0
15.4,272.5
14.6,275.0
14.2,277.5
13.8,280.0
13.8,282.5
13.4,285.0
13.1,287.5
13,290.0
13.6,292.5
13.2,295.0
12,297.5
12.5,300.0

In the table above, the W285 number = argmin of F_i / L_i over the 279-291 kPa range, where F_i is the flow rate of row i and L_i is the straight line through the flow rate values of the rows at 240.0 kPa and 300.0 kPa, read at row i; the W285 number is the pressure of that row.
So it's 290.0 kPa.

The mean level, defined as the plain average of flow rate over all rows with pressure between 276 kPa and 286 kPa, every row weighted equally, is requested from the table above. 13.8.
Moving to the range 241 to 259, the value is 13.8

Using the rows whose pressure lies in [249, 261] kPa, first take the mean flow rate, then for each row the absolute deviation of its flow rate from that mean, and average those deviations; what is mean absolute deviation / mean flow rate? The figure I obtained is 0.042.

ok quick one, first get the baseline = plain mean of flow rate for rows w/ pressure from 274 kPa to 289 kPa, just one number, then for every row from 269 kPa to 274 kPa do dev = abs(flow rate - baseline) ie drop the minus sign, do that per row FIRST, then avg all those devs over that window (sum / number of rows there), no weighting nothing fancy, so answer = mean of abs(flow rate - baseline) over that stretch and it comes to 1.4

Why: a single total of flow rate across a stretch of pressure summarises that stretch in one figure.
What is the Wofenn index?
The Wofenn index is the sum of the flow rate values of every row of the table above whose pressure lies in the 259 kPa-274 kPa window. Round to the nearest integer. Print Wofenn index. 89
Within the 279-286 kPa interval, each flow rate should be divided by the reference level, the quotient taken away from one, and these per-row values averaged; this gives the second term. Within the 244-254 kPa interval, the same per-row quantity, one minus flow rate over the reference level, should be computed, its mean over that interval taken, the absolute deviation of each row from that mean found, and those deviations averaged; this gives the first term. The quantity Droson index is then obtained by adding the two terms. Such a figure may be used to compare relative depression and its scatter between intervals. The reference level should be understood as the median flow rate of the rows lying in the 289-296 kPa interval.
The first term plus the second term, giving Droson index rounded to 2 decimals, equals 0.02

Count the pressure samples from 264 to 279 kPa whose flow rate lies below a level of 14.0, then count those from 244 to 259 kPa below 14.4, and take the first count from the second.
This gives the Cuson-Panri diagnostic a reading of 4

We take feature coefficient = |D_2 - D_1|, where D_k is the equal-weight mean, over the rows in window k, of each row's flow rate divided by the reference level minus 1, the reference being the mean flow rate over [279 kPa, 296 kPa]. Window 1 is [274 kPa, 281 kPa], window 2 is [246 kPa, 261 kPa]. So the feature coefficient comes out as 0.02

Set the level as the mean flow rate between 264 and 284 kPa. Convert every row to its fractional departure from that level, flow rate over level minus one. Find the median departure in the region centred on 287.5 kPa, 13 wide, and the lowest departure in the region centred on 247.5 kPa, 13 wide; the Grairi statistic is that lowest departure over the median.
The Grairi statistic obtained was 2.3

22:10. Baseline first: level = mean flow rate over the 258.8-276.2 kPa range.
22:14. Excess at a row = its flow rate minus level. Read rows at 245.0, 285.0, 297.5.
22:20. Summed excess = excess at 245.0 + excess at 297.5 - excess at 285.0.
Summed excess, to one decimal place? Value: -3.8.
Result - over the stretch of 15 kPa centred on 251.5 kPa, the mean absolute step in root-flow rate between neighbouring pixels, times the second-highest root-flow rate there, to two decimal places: 0.35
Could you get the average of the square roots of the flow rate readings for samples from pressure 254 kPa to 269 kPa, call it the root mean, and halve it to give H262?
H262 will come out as 1.934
